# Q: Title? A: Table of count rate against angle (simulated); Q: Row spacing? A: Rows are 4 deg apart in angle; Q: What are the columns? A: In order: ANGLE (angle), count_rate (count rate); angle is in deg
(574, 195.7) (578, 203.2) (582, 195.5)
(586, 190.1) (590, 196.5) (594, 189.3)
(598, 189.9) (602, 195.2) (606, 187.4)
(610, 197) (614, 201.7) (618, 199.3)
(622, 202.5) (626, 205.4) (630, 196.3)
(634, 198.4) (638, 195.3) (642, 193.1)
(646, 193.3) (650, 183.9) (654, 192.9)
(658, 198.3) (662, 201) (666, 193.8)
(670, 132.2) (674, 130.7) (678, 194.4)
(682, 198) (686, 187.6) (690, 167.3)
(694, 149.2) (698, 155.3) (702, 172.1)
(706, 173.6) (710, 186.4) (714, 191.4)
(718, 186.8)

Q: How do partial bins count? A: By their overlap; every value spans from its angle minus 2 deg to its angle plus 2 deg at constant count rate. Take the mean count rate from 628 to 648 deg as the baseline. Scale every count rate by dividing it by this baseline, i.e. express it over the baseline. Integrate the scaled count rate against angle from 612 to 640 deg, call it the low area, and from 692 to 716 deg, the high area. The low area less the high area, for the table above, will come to 7.6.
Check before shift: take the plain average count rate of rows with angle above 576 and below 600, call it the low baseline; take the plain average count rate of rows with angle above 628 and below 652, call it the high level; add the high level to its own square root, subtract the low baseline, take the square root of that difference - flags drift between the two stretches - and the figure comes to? 3.6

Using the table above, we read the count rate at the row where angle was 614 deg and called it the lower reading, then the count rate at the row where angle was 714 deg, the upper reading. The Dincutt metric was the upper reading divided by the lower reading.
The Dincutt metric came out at 0.95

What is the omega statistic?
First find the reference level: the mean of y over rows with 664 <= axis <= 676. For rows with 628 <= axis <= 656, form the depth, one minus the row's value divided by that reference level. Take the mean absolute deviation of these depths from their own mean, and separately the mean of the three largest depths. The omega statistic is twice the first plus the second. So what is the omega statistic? -0.21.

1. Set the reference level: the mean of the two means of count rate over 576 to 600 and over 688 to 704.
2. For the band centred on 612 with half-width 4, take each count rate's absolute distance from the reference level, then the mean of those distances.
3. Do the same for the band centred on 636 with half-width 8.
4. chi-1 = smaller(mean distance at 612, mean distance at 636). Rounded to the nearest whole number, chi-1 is 18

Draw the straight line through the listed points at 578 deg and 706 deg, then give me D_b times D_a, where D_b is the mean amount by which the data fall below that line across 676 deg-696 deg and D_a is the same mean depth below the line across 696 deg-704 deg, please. -12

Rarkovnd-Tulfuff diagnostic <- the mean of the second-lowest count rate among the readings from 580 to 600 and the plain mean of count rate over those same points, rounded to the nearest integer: 191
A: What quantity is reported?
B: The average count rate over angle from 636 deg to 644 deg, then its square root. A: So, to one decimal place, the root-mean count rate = 13.9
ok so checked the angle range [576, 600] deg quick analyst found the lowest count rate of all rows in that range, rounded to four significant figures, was 189.3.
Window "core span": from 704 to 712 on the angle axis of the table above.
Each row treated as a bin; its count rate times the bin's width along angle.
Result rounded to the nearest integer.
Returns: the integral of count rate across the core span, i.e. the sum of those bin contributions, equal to 1440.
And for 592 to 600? 1517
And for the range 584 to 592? 1546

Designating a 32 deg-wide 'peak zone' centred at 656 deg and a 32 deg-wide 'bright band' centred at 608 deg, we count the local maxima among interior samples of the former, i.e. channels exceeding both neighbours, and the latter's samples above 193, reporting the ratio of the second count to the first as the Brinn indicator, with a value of 2.50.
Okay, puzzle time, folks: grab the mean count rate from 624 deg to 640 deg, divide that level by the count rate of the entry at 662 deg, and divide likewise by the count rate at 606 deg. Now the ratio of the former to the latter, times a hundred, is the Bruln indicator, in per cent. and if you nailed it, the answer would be 93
